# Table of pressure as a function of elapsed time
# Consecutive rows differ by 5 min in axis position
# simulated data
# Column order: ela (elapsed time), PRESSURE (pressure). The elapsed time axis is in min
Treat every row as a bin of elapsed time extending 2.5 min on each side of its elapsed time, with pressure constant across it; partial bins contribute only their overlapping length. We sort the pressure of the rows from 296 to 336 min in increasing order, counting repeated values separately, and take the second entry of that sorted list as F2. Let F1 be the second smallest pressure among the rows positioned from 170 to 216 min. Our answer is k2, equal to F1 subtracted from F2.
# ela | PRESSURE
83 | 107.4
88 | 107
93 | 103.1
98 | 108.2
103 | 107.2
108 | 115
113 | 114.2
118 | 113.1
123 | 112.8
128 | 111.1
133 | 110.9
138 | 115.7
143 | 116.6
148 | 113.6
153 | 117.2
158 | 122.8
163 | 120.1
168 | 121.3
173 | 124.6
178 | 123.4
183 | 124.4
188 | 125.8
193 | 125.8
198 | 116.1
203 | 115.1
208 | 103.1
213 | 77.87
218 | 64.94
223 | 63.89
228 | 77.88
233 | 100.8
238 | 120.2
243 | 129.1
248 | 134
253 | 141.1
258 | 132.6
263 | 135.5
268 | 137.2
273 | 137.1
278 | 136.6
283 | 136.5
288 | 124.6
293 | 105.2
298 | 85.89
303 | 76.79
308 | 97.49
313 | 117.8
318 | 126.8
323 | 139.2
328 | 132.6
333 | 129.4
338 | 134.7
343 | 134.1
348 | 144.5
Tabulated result -17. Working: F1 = 103.1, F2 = 85.89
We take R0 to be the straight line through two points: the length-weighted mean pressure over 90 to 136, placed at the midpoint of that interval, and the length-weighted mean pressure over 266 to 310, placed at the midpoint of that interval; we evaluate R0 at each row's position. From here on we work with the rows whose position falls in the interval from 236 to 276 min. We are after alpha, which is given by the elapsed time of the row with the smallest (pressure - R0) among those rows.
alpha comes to 238 min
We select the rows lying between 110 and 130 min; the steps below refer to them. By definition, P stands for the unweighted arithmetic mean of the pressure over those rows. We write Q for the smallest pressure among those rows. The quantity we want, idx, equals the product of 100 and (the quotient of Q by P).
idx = 98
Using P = 113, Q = 111.1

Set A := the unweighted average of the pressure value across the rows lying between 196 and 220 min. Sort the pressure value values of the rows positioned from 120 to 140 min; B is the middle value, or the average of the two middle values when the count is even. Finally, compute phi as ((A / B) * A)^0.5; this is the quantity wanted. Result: 9.0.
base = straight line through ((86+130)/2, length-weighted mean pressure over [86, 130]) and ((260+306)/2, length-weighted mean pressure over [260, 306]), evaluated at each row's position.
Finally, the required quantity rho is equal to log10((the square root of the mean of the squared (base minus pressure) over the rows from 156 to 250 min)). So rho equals 1.36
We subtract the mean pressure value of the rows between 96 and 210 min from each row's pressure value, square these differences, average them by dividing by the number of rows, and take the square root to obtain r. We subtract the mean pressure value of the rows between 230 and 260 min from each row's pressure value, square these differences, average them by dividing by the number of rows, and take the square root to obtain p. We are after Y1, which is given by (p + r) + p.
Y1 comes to 32.1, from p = 13.0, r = 6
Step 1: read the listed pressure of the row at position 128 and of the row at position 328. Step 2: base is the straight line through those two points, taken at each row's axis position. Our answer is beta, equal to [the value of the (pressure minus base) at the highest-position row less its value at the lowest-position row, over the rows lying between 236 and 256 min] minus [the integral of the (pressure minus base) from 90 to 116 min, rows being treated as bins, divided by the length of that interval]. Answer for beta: 18.1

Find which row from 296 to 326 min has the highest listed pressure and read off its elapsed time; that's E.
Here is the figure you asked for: 323 min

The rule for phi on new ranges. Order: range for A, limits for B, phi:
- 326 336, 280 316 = 12.8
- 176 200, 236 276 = 10.6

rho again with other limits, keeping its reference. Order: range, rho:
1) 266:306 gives 1.38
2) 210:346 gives 1.39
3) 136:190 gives 0.91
